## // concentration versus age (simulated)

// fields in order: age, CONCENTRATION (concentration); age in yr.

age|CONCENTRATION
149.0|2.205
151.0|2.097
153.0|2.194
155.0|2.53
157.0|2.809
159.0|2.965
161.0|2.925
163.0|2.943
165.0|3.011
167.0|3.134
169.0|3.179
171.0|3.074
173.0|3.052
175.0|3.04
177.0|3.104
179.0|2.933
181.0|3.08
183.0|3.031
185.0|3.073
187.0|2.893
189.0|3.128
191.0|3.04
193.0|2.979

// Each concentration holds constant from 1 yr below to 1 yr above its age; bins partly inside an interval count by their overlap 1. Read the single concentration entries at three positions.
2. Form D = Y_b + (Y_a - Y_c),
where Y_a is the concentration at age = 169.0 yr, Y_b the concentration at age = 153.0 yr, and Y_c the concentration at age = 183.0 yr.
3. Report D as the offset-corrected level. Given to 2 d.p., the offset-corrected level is 2.34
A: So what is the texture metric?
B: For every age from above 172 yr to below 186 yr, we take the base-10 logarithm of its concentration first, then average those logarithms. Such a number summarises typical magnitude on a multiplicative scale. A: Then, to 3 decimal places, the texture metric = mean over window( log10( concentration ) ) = 0.483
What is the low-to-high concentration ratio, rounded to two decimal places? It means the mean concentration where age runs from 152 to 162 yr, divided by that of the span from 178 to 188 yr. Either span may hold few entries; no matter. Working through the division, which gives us 0.89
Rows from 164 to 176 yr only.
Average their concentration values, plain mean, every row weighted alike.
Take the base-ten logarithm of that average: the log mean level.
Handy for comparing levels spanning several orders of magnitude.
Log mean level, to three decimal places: 0.489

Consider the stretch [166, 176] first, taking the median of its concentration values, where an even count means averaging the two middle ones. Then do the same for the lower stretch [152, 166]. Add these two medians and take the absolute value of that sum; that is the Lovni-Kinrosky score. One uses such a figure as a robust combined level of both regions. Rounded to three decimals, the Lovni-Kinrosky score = 5.999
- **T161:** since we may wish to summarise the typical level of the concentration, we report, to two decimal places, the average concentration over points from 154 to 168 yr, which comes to 2.90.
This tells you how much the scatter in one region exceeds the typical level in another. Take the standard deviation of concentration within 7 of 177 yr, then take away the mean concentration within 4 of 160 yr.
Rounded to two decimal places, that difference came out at -2.86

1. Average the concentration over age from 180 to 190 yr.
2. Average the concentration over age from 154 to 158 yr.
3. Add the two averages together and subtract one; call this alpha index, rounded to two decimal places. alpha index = 4.71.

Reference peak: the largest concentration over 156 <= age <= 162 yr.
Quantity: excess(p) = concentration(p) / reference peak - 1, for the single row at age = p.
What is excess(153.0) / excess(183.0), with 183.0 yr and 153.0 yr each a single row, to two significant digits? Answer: -12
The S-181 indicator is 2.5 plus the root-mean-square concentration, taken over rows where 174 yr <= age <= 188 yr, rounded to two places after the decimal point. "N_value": 5.52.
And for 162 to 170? 5.57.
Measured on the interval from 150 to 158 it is 4.92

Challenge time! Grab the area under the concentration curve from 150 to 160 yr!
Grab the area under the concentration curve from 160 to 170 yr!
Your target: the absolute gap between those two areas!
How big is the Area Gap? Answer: 5.2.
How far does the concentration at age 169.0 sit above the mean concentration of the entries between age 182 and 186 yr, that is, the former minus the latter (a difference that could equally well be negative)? 0.13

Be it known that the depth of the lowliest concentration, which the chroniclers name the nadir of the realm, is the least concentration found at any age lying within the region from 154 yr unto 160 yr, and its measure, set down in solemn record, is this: 2.53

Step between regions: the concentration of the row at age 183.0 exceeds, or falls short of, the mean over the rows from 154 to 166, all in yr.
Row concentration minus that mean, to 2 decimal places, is 0.17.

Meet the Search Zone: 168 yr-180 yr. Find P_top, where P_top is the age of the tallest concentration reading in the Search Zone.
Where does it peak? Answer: 169.0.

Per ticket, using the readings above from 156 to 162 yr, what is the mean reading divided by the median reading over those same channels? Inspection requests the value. 0.99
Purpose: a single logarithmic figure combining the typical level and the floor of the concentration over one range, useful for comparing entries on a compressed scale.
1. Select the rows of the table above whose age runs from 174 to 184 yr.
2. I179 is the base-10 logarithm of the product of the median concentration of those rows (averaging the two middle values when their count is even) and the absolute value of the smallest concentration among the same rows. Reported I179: 0.950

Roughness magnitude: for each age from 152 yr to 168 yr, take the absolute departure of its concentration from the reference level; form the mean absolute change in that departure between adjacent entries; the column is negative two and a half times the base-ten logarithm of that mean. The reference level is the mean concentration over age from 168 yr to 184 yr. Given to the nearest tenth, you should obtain 2.2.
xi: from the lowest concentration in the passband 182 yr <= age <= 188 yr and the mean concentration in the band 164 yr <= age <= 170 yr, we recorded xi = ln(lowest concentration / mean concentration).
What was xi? -0.07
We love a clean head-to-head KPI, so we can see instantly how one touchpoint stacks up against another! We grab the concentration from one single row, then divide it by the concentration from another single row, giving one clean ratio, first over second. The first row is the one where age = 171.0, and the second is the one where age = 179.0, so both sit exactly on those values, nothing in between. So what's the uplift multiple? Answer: 1.05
